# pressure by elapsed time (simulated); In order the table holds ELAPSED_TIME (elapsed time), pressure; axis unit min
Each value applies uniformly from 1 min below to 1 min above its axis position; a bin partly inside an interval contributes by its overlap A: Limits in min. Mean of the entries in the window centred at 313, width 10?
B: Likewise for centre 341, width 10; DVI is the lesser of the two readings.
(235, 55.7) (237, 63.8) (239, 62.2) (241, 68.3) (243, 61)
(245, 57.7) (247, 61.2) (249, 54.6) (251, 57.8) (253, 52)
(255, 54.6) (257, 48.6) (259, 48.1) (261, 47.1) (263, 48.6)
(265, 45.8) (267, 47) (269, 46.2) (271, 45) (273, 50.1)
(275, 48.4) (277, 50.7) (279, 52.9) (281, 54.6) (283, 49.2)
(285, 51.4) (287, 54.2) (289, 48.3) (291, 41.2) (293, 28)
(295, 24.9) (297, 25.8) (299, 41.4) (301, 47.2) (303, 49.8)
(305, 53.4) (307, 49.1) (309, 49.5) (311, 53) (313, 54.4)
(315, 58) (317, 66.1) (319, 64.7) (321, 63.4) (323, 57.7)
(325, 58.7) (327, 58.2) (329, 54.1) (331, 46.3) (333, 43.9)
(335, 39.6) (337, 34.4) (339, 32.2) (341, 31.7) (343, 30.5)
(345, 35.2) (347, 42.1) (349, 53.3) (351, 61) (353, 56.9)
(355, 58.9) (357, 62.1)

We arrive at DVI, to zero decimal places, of 33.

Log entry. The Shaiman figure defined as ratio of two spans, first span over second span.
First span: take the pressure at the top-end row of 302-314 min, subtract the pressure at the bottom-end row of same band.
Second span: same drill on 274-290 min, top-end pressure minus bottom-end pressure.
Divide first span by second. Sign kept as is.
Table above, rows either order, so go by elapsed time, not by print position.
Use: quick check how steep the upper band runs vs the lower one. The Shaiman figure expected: -46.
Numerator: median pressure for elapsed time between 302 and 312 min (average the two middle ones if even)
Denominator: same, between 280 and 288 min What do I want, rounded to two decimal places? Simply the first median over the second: 0.94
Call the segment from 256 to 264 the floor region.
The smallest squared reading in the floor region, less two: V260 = 2216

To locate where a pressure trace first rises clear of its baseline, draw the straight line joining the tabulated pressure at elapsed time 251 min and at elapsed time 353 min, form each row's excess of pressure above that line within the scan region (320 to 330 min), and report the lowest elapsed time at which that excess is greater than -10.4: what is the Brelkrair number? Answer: 321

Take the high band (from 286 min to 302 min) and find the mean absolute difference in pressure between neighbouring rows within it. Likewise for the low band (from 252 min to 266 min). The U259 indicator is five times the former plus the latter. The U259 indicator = 39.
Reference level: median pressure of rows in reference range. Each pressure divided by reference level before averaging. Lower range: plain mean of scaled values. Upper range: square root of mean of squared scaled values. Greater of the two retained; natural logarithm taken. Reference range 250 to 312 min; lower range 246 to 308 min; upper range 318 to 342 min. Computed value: 0.03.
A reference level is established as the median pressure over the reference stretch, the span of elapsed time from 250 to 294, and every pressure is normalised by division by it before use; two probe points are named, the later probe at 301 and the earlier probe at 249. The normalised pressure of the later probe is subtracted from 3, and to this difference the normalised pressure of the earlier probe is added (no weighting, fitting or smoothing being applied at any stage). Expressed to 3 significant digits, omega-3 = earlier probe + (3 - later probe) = 3.15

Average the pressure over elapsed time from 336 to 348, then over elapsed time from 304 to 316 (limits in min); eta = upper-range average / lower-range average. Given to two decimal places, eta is 0.65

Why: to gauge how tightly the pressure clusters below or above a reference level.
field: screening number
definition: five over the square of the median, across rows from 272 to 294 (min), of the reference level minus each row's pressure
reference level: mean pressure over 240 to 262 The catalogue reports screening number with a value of 0.17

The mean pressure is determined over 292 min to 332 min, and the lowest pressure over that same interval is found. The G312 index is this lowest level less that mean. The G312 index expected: -25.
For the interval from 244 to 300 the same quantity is -23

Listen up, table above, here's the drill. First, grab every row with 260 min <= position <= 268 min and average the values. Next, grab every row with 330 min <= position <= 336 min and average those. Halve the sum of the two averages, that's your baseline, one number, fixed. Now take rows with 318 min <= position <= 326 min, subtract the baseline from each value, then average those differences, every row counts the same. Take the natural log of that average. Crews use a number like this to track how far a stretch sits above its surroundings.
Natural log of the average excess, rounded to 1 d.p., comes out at 2.8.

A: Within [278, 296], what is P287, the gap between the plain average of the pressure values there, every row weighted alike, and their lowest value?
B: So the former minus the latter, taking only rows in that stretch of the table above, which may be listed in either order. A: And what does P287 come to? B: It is 20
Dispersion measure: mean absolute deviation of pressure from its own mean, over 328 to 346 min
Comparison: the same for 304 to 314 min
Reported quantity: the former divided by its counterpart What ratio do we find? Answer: 3.2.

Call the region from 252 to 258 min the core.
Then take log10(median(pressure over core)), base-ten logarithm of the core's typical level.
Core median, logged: 1.72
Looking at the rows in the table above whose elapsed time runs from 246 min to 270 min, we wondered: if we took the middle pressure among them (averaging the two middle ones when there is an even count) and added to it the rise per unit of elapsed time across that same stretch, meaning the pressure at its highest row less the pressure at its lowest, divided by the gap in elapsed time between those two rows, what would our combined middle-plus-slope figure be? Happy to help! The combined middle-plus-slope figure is 47.9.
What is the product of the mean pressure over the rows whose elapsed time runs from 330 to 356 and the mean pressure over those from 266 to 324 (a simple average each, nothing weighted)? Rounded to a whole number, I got 2140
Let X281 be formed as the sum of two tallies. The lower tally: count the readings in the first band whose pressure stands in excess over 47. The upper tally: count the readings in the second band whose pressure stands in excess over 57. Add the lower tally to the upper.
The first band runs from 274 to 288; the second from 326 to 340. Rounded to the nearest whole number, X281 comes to 8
